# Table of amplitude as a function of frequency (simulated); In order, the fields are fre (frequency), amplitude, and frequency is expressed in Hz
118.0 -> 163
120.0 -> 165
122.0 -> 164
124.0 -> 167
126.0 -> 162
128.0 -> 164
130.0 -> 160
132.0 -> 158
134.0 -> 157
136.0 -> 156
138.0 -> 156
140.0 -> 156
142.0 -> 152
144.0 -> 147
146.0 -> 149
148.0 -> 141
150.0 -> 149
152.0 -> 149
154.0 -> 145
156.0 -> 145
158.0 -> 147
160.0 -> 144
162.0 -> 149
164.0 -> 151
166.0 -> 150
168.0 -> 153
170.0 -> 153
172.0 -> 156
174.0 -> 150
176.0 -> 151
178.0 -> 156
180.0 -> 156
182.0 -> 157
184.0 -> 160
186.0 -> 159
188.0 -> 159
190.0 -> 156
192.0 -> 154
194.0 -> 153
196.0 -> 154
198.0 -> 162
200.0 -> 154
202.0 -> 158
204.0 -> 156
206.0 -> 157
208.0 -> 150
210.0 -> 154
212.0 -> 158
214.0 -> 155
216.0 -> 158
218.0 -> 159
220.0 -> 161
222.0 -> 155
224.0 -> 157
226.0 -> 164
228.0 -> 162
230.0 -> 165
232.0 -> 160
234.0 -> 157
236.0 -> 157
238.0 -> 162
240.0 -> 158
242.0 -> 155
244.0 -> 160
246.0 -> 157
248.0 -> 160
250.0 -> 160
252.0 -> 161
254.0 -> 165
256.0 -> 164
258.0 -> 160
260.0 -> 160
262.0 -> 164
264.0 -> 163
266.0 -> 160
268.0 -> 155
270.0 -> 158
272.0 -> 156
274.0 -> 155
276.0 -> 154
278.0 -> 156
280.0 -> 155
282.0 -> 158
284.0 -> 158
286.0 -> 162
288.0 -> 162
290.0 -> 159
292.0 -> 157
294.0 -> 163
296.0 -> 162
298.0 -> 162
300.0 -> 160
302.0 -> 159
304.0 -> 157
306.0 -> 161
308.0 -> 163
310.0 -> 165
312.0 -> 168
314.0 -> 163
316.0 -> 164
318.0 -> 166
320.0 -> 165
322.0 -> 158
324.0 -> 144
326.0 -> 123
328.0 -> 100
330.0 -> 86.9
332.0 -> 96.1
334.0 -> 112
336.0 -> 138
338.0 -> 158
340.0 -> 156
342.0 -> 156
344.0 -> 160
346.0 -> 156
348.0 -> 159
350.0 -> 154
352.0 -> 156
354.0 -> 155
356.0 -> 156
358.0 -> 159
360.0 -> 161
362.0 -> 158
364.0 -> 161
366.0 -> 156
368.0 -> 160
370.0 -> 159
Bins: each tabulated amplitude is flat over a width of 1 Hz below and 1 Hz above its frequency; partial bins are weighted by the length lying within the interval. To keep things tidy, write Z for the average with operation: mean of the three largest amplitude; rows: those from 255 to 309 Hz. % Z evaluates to 164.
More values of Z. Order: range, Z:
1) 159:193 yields 159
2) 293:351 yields 166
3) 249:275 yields 164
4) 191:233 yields 164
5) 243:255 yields 162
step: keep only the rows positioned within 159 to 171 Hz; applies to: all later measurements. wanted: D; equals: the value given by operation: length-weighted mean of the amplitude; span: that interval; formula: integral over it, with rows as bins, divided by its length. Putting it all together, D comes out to 150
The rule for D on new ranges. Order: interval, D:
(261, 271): 160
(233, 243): 158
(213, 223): 158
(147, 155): 146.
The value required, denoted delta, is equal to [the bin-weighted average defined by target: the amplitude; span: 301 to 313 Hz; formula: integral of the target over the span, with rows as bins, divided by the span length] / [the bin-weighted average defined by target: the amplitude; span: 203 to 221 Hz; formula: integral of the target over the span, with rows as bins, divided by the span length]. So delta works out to 1.04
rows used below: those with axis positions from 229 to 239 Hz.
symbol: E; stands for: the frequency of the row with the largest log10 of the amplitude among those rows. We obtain 230.0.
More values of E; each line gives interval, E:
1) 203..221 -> 220.0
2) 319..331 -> 320.0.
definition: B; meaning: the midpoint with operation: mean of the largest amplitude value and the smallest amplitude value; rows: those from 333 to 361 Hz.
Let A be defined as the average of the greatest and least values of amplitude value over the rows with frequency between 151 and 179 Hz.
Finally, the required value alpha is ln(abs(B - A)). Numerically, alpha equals 2.6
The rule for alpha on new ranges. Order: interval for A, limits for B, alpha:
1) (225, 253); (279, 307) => 0.0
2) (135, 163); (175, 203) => 2.1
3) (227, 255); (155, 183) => 2.3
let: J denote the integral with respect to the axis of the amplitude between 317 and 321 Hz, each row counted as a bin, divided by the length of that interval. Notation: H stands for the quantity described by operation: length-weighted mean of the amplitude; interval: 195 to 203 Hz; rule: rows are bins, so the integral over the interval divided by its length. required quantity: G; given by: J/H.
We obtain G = 1.05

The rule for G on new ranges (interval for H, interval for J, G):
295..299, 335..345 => 0.95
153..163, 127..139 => 1.09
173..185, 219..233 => 1.04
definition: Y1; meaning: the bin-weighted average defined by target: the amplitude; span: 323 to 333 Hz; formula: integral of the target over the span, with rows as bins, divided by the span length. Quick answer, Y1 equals 110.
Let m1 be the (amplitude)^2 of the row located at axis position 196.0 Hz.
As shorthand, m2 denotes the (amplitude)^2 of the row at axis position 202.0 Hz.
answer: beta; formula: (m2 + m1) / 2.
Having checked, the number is 24340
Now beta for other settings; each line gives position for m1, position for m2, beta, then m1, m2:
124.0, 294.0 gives 27229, 27889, 26569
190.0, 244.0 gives 24968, 24336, 25600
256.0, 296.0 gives 26570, 26896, 26244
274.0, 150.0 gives 23113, 24025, 22201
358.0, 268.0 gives 24653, 25281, 24025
